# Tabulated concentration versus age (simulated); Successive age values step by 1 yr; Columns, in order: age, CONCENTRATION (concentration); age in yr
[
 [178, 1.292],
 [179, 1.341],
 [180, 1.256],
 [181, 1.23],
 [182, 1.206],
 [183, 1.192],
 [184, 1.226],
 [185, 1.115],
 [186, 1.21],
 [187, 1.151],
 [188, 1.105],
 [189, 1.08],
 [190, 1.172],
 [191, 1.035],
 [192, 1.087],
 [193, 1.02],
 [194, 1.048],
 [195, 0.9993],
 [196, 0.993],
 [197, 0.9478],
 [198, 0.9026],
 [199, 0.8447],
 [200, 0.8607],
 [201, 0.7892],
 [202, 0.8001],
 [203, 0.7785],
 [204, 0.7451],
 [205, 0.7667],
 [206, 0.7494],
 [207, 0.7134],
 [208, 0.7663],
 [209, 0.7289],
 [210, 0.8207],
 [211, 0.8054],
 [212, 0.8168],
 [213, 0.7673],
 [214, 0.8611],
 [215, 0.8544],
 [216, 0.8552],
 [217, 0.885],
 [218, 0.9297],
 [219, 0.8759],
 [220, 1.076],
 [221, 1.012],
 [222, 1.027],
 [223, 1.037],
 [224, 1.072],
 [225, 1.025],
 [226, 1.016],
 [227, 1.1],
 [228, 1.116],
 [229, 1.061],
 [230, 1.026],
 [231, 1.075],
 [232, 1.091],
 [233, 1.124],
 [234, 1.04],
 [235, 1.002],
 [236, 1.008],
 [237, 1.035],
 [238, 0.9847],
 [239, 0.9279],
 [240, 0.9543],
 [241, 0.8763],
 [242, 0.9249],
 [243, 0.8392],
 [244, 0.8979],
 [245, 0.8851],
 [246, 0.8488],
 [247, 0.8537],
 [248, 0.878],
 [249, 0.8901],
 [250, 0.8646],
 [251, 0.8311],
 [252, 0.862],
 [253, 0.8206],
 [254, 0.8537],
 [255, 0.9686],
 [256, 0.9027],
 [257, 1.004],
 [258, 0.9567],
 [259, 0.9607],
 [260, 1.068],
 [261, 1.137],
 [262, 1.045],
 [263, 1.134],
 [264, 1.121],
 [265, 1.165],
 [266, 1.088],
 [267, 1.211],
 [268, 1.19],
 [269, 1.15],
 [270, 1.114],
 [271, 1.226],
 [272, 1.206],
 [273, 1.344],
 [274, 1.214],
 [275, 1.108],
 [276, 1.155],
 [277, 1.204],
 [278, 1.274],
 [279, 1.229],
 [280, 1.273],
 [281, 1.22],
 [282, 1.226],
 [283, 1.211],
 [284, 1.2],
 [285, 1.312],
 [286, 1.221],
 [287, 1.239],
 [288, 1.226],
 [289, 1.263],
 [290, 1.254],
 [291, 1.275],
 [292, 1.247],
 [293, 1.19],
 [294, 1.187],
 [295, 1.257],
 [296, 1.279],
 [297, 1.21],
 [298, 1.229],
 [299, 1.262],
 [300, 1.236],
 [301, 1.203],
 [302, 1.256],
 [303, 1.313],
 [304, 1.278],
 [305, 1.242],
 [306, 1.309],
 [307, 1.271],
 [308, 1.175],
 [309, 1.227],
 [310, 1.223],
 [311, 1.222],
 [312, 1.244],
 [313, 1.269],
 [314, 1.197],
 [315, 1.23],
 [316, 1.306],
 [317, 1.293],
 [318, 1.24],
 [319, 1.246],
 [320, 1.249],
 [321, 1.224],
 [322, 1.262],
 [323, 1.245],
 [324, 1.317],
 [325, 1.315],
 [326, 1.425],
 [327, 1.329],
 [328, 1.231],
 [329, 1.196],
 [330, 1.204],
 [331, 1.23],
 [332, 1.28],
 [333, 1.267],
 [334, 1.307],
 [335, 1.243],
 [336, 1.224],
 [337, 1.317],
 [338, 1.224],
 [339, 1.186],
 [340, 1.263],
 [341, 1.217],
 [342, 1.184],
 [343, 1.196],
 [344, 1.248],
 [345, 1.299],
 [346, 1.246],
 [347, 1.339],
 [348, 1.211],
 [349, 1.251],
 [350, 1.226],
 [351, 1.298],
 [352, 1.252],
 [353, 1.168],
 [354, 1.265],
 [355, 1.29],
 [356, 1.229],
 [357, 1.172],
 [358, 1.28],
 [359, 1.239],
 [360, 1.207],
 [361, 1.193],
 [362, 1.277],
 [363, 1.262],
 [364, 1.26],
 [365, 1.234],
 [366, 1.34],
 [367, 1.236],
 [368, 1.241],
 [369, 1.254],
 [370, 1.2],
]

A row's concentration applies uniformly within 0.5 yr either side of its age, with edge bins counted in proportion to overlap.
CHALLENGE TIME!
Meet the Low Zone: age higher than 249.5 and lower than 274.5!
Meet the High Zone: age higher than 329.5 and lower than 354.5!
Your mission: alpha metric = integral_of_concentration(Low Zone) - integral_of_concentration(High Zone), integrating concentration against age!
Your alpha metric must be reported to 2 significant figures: -4.7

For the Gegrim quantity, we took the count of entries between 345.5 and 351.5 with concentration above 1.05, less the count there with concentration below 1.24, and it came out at 4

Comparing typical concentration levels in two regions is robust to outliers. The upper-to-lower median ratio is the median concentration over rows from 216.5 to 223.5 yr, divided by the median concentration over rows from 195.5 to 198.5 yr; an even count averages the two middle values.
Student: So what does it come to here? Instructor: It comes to 1.07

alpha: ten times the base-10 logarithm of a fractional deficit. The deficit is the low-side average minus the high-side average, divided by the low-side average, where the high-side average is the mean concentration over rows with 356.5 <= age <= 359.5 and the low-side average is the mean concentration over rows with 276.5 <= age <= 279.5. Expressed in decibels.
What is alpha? -24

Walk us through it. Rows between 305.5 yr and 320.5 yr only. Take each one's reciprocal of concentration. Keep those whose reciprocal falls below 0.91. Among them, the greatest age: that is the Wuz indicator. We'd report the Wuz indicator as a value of 320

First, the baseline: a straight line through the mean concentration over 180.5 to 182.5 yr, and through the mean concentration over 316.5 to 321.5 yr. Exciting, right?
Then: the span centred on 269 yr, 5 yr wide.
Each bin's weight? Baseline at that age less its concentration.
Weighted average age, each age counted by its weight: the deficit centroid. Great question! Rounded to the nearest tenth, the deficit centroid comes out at 269.2 yr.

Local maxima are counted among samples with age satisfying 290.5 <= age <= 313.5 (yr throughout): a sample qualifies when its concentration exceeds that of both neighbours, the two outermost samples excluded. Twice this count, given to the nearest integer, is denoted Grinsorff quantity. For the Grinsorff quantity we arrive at 10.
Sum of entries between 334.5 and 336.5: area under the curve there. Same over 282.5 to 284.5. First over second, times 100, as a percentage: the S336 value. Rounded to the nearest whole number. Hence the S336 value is 102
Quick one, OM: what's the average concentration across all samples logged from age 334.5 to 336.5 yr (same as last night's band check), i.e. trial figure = 1.23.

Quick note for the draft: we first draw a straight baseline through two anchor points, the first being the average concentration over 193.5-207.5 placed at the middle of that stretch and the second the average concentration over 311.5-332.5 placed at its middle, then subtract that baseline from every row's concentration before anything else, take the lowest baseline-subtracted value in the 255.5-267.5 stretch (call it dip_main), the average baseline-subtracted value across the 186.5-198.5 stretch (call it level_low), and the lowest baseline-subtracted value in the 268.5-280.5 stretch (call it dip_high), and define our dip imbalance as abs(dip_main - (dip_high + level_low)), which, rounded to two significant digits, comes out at 0.36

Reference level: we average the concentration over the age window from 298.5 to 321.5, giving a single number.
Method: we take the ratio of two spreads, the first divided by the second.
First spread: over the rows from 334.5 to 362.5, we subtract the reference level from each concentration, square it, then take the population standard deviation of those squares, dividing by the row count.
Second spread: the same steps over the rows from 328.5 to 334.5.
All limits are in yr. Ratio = 1.9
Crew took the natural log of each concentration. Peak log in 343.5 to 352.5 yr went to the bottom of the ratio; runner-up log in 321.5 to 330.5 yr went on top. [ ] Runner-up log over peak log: 1.0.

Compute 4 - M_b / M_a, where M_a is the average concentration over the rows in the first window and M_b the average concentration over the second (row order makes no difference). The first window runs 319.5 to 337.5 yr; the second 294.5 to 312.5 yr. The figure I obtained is 3.02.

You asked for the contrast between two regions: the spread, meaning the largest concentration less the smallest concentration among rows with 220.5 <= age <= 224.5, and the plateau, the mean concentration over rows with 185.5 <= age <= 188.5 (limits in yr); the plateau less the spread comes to 1.10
